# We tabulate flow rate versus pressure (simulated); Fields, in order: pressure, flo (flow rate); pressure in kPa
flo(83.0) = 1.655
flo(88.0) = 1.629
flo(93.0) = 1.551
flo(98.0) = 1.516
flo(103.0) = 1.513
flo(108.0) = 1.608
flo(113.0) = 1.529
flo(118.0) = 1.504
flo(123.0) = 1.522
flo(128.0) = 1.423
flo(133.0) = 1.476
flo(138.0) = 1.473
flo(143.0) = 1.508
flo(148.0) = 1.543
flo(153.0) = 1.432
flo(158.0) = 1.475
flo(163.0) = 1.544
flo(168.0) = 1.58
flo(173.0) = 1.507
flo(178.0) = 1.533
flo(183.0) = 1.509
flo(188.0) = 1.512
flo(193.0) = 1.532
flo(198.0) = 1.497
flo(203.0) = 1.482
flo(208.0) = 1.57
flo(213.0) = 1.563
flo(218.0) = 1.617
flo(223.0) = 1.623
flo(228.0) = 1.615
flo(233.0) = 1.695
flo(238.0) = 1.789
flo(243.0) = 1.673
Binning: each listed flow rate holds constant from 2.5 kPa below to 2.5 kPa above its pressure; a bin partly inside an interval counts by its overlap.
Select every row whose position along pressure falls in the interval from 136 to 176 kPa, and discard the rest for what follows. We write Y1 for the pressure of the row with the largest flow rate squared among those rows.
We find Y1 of 168.0 kPa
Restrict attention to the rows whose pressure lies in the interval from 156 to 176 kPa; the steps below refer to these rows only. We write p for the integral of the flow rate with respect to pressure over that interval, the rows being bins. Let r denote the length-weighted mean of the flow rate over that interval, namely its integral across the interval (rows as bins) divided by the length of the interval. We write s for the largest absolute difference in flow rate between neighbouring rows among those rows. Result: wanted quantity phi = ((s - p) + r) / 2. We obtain -14.5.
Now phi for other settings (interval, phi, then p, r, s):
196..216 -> -14.5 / 30.6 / 1.531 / 0.088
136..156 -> -14.1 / 29.8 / 1.489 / 0.111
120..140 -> -14.0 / 29.5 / 1.474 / 0.099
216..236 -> -15.6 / 32.8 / 1.642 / 0.080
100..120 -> -14.6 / 30.8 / 1.539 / 0.095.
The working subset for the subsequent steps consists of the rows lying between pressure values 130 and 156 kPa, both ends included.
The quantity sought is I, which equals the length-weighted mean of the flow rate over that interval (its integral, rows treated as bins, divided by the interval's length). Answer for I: 1.48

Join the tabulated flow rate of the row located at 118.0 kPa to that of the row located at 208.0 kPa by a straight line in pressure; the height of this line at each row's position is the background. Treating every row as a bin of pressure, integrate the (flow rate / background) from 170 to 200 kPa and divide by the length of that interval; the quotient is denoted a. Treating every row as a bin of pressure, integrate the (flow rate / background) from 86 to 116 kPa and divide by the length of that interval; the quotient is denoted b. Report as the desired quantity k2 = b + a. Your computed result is 2.02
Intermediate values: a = 0.98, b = 1.043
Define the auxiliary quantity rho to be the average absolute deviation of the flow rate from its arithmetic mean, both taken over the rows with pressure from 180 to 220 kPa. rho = 0.036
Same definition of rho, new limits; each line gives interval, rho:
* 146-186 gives 0.035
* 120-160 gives 0.032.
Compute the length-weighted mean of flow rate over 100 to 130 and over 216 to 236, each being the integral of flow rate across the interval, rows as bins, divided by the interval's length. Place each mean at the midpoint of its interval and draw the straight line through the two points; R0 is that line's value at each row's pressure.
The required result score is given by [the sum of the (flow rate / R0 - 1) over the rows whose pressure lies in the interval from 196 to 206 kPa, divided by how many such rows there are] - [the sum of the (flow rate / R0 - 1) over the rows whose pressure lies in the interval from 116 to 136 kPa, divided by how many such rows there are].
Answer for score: -0.05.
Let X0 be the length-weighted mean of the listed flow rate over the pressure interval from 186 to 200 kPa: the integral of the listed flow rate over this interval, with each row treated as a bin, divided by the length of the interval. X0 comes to 1.51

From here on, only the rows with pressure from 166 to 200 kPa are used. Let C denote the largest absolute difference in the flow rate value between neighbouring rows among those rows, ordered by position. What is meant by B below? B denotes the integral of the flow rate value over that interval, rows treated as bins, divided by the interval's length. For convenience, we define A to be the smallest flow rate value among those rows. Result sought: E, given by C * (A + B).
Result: 0.22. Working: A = 1.497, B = 1.52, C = 0.073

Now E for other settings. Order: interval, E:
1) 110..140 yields 0.29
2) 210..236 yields 0.26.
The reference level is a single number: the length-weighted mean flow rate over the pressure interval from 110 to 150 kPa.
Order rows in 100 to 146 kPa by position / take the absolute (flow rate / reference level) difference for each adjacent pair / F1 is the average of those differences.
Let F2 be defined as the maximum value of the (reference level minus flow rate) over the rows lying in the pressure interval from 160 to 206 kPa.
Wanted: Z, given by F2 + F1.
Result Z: 0.05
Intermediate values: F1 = 0.034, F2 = 0.016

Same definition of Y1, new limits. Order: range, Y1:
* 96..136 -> 108.0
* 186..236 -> 233.0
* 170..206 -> 178.0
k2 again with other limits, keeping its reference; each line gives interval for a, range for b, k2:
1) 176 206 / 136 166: 1.95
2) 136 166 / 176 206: 1.95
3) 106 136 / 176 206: 1.97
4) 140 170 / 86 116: 2.03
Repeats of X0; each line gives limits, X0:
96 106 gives 1.52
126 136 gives 1.45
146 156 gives 1.48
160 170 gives 1.56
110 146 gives 1.49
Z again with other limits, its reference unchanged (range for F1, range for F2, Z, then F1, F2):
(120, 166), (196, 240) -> 0.05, 0.037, 0.016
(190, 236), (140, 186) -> 0.09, 0.024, 0.066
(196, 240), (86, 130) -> 0.10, 0.029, 0.075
